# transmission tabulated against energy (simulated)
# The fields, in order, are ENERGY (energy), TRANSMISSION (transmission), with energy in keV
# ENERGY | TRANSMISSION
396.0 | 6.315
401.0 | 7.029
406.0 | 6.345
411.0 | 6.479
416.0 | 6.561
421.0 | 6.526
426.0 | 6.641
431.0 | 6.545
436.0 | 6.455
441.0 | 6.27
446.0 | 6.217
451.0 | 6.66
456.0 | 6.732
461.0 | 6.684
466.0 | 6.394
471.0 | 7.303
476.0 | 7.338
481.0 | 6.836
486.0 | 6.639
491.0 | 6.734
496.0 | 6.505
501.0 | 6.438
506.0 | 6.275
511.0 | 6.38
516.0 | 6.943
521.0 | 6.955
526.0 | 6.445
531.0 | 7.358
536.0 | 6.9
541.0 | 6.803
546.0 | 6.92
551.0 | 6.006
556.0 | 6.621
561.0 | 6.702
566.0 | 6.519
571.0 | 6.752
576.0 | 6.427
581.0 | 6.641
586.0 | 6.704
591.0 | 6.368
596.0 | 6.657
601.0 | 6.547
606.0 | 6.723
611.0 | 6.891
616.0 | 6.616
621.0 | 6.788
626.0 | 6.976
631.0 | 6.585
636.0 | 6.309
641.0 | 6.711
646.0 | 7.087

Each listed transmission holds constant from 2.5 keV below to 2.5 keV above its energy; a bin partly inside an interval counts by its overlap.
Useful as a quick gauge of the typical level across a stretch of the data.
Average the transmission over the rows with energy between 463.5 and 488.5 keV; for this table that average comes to 6.9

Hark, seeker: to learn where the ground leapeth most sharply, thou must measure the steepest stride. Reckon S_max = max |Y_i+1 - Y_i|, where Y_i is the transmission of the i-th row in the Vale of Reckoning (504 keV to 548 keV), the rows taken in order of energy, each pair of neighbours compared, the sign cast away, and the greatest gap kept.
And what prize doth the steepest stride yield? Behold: 0.9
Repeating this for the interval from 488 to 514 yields 0.2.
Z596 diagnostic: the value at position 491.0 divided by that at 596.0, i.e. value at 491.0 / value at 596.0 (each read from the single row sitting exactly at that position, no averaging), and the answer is 1.01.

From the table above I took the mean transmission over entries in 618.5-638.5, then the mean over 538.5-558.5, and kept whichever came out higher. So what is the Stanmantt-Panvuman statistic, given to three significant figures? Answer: 6.66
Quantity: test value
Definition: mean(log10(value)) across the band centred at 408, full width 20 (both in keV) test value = 0.819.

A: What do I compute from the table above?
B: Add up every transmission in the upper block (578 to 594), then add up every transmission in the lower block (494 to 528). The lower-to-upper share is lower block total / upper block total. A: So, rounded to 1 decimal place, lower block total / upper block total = 2.3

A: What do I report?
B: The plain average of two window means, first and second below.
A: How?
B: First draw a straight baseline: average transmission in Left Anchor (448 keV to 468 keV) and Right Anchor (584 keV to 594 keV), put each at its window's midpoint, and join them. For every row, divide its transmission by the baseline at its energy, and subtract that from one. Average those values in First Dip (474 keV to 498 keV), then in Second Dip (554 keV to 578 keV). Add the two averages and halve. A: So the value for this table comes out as -0.020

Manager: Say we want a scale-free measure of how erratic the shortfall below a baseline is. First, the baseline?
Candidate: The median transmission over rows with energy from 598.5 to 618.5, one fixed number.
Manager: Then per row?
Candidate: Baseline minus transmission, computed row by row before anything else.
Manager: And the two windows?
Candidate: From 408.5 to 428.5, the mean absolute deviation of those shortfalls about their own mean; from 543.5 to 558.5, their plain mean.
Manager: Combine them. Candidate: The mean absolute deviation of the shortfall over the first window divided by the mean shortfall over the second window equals 0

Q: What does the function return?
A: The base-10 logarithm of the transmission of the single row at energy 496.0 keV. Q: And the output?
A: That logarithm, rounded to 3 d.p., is 0.813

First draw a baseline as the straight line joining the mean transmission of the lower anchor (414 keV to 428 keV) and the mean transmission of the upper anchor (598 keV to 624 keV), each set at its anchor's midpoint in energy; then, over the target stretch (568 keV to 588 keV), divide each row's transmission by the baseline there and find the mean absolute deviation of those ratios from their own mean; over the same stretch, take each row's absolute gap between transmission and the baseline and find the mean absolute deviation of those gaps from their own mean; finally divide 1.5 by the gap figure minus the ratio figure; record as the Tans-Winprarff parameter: 22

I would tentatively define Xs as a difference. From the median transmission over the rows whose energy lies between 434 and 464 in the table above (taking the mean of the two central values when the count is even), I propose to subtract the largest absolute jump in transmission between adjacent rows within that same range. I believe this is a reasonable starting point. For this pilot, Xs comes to 6.11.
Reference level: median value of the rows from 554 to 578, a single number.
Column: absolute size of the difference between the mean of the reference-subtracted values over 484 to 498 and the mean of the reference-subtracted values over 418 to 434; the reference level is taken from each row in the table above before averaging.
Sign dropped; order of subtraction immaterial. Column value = 0.06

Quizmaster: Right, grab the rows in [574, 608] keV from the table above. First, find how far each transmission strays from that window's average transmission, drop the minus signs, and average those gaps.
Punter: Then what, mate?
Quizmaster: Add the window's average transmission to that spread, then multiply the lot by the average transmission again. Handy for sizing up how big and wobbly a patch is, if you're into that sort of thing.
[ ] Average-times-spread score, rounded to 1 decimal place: 44.1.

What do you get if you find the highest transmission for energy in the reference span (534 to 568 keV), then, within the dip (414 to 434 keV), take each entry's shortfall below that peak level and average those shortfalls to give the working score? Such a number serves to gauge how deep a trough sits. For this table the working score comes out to 0.35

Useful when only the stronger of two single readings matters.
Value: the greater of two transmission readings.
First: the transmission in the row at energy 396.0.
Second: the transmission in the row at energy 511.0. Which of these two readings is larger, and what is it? 6.38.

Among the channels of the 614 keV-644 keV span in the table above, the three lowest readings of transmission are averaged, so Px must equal 6.50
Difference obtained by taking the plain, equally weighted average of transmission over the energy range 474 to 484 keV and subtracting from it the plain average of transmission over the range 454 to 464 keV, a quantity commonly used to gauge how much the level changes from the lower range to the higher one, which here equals 0.4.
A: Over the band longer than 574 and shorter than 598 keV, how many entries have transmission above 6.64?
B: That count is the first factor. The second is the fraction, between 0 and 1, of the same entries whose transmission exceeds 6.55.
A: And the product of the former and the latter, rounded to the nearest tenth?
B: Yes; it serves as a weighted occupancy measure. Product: 1.8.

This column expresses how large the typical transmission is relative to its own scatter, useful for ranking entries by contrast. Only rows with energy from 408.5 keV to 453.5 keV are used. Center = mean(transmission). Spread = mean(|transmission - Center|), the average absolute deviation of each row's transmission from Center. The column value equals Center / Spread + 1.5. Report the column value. 58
